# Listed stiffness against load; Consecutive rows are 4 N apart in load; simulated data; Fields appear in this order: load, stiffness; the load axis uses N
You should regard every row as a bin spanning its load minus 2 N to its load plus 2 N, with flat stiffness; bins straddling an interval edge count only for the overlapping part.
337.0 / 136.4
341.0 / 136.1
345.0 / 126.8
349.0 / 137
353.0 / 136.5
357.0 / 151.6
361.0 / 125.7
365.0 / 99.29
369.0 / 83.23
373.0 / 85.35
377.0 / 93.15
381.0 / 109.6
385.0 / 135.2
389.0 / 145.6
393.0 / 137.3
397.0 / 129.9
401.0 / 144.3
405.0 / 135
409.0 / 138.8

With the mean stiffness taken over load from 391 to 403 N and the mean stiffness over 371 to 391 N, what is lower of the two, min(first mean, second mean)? 114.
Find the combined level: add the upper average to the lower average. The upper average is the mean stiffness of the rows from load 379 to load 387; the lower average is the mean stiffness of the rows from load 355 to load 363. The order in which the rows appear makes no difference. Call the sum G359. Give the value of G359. 261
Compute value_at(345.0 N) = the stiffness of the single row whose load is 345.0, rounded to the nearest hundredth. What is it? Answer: 126.80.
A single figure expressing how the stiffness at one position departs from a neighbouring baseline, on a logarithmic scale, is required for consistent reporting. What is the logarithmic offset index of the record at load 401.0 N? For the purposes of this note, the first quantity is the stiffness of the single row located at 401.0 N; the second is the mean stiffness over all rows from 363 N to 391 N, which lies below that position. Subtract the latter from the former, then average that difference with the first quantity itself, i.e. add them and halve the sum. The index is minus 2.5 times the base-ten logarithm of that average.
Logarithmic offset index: -4.89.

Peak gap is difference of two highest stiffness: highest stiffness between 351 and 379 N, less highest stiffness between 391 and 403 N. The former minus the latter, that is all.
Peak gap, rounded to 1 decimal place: 7.3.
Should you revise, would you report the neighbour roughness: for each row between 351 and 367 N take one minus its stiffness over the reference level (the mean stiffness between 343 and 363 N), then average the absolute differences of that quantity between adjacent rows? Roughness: 0.17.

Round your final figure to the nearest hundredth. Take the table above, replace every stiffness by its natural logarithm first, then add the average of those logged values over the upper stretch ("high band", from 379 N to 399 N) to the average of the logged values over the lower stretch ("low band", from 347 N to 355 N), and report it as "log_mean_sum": 9.79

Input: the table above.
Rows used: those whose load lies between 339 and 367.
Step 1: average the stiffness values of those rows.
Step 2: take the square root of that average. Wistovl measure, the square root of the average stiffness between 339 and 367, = 11.4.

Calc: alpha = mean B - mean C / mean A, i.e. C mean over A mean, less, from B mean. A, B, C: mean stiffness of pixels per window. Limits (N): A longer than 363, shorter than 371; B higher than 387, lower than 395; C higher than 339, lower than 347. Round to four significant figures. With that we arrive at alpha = 140.0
